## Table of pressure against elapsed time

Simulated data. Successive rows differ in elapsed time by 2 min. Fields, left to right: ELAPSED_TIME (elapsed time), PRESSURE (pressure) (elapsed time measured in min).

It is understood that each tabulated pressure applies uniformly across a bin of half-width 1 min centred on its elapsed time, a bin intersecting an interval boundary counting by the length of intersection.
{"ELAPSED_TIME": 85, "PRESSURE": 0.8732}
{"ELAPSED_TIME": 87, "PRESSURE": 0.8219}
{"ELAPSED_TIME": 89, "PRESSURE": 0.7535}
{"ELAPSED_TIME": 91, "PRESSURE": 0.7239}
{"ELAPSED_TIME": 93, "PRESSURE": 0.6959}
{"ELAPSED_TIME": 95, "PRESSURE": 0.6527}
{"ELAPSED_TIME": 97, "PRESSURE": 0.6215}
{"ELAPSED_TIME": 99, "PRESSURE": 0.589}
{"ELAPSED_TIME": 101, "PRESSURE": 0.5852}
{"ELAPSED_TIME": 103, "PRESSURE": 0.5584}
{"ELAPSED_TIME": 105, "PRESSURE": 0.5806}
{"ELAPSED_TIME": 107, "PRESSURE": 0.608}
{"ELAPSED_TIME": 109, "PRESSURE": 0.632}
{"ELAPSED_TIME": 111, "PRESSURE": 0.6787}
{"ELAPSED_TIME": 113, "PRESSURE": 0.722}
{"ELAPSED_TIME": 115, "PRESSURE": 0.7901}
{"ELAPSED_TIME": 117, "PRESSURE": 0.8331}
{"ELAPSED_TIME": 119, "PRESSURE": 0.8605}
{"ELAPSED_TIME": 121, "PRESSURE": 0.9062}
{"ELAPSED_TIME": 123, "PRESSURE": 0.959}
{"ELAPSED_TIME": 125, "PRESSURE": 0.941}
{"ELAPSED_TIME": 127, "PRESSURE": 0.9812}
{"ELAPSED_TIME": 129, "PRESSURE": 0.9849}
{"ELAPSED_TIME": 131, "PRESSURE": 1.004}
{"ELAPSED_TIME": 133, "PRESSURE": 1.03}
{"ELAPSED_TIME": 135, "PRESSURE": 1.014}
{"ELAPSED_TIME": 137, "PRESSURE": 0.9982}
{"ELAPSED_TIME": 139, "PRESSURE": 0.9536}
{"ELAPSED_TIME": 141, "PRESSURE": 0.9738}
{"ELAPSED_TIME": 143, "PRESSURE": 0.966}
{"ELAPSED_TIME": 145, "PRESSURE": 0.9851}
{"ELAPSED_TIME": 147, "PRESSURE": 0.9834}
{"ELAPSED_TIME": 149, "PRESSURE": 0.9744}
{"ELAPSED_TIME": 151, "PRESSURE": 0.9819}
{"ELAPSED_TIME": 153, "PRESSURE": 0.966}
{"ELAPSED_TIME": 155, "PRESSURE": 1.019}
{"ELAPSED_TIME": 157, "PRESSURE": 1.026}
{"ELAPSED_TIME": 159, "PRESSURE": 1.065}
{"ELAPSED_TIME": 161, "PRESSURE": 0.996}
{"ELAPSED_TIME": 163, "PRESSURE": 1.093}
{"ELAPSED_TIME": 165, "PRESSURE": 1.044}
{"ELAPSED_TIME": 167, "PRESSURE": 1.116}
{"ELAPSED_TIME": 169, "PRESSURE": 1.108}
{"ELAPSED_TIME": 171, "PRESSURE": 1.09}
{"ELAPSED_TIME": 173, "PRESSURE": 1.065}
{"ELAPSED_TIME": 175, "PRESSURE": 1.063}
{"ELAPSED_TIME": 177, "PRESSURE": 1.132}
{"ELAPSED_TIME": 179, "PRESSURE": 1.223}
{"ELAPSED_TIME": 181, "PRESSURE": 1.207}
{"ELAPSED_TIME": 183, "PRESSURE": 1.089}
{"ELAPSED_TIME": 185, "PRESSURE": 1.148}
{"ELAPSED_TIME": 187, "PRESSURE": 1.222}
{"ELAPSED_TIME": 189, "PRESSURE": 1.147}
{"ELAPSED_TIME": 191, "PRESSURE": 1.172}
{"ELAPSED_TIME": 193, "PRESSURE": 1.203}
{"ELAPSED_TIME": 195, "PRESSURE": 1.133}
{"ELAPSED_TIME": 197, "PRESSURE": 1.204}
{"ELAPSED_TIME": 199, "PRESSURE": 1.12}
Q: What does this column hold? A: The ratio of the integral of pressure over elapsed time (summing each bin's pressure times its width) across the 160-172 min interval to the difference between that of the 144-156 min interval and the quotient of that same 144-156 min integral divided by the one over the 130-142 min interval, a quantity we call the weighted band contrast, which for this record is 1.19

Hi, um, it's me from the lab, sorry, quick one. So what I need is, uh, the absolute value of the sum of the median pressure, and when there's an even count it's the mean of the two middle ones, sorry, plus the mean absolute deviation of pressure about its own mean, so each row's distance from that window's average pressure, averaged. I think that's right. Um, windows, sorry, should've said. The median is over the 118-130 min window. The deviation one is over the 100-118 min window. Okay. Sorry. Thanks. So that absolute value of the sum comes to 1.03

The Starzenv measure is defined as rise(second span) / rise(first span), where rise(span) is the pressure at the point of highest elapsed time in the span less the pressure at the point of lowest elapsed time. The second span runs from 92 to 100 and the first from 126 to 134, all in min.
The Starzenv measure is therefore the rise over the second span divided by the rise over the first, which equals -2.2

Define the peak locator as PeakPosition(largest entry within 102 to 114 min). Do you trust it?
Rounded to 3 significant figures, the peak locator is 113 min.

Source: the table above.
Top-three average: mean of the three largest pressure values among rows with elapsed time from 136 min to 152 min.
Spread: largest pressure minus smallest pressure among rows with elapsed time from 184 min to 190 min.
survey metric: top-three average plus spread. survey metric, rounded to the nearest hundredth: 1.06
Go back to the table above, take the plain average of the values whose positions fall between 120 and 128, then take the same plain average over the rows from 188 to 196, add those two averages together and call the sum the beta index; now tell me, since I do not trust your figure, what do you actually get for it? 2.11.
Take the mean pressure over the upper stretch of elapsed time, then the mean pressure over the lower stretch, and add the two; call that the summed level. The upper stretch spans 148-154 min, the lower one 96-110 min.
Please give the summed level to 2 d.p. 1.57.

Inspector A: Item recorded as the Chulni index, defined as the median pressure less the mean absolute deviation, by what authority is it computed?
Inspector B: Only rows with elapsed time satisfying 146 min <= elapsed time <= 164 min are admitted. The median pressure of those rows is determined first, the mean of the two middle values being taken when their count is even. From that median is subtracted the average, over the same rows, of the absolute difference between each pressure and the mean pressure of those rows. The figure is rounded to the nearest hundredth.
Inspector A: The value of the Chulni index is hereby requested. 0.96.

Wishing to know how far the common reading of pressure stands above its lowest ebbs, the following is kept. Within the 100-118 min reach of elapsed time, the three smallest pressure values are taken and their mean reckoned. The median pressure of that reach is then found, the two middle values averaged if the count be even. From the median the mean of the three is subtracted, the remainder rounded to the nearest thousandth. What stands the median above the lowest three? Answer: 0.057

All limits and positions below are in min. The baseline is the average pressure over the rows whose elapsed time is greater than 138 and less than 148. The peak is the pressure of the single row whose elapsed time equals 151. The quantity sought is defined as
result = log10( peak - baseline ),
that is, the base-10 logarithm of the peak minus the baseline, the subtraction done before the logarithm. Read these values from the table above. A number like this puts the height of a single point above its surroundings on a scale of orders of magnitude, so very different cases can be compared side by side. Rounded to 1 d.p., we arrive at -2.0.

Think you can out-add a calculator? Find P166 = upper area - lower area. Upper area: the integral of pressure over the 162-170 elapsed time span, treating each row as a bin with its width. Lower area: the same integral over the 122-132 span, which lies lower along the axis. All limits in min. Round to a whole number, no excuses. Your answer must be -1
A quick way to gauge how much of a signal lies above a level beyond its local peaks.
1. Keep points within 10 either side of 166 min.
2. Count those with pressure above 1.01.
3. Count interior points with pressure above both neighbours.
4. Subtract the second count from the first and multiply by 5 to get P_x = 30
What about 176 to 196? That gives 35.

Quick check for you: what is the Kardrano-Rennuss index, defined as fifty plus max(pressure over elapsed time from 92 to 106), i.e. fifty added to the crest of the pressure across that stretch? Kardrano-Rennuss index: 50.7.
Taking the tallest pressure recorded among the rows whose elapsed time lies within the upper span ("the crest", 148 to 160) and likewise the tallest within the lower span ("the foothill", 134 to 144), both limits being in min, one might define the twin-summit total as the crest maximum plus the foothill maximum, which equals 2.1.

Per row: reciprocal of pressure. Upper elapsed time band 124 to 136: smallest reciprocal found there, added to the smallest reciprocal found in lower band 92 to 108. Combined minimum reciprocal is 2.41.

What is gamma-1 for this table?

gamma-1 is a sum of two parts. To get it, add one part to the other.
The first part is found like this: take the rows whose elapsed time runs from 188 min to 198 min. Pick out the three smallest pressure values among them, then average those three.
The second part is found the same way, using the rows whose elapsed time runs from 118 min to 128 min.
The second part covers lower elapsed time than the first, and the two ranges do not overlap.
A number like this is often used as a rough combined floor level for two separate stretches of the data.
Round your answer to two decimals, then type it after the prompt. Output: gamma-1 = 2.05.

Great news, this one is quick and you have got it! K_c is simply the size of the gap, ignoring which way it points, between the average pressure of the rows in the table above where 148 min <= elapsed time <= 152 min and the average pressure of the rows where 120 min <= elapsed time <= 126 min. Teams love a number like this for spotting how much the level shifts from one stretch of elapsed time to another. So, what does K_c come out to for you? 0.043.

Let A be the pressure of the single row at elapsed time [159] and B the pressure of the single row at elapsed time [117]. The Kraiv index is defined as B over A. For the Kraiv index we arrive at 0.78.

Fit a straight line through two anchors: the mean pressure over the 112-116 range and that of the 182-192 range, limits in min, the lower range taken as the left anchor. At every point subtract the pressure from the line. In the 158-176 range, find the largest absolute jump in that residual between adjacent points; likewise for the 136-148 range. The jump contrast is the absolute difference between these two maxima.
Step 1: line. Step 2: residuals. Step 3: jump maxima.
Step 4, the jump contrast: 0.031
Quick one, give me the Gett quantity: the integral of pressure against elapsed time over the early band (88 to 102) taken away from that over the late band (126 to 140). 4.7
